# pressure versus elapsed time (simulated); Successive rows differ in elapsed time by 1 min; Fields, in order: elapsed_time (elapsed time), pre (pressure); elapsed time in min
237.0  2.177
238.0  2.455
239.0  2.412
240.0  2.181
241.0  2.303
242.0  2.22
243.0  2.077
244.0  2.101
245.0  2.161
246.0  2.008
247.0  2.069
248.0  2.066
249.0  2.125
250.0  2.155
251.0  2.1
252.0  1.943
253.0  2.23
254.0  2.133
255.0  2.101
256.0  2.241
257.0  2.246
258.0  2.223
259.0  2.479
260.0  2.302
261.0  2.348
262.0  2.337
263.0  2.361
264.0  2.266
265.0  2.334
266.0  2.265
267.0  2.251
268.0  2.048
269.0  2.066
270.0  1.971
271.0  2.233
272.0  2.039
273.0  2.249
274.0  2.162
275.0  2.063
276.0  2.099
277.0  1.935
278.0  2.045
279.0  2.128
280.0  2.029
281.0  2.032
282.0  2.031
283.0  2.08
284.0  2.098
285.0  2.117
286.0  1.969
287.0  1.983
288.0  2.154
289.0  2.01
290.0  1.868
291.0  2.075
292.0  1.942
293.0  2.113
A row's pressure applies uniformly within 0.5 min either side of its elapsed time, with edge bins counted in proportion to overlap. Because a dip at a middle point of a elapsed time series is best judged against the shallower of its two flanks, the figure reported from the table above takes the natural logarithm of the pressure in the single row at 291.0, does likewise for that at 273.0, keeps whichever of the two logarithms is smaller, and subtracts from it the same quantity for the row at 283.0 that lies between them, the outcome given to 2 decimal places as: 0.00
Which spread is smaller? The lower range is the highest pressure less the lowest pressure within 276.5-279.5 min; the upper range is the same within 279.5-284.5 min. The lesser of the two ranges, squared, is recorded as 0.0048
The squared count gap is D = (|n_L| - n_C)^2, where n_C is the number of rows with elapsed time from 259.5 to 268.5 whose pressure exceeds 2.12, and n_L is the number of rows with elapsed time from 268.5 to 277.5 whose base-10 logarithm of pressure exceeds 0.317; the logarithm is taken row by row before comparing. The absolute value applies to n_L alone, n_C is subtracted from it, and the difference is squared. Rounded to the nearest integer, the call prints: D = 16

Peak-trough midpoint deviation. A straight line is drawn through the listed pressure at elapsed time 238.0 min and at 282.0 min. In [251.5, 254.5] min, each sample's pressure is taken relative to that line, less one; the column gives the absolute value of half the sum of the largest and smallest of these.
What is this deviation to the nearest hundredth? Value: 0.10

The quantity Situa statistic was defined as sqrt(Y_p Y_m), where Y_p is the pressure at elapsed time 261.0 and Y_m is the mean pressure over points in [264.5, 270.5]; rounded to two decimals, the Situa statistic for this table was 2.25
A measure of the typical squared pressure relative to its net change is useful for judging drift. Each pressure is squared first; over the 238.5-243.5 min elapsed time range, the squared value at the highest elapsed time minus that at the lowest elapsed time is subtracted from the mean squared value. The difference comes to 6.5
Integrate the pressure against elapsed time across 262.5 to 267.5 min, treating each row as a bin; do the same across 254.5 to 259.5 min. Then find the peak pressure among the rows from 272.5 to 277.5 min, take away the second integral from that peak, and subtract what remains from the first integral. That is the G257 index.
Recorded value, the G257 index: 20.5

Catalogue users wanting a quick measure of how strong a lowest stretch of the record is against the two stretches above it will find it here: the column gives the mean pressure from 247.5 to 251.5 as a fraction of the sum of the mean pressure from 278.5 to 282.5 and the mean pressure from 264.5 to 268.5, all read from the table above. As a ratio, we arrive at 0.493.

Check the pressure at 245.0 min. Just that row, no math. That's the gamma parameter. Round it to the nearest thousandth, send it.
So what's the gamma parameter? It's 2.161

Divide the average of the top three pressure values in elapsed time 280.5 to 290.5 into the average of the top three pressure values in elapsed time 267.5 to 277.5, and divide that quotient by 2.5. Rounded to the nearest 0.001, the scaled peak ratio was 0.417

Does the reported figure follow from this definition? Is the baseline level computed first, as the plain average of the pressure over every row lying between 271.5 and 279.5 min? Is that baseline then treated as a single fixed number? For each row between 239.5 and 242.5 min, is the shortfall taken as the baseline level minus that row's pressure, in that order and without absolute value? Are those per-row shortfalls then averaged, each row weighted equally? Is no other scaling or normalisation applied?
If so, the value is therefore -0.14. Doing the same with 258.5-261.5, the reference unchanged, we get -0.29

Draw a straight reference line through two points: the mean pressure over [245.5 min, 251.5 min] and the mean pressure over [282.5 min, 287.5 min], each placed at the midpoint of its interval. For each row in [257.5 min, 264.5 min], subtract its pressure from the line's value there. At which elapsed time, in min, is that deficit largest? 258.0 min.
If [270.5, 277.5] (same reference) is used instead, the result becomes 277.0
